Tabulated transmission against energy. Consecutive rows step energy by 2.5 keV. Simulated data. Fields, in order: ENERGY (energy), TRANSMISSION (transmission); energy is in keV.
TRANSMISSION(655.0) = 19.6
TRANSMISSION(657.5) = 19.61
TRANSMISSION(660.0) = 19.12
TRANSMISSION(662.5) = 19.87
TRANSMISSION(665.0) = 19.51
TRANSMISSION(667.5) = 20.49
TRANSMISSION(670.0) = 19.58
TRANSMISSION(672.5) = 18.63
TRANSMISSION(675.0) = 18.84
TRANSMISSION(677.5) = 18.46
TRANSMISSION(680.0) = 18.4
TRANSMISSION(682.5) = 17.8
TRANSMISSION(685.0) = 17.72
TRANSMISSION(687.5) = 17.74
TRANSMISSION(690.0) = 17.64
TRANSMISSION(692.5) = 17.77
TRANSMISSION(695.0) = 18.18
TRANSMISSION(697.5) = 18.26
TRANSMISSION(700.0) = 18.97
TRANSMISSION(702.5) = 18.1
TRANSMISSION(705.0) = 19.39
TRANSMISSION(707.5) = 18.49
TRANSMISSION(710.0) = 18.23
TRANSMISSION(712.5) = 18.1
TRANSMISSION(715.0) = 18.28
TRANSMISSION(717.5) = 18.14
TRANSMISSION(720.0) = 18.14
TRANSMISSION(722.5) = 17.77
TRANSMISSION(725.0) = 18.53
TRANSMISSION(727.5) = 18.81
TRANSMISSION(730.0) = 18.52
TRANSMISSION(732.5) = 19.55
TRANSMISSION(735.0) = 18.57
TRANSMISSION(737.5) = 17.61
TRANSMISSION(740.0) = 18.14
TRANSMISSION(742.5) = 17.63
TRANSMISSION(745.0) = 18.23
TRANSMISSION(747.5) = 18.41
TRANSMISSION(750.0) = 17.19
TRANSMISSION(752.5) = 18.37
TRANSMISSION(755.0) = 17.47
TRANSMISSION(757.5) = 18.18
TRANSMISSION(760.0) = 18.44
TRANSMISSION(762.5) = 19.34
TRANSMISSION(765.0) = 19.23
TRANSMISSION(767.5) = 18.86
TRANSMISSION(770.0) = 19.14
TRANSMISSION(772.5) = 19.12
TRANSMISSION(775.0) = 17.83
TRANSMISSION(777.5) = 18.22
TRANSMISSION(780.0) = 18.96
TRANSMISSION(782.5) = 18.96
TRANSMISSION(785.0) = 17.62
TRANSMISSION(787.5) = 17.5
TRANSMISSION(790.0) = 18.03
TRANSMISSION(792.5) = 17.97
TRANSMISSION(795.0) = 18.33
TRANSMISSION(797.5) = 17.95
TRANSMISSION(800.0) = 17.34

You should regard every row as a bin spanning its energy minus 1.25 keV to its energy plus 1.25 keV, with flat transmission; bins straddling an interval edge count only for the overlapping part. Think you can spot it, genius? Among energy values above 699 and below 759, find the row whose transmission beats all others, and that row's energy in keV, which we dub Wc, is 732.5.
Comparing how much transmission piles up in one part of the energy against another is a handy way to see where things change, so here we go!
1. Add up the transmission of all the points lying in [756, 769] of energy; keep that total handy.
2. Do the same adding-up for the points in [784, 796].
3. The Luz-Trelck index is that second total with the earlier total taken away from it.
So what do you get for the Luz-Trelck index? -4.6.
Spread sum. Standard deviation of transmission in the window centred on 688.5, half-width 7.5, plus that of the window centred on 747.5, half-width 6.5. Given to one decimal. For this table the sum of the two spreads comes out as 0.7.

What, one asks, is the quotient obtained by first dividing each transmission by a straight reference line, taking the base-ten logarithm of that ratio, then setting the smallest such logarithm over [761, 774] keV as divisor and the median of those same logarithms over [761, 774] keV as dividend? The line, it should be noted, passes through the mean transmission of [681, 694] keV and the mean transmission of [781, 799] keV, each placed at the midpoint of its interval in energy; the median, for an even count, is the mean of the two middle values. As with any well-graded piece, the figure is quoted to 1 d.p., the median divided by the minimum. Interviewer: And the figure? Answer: 1.3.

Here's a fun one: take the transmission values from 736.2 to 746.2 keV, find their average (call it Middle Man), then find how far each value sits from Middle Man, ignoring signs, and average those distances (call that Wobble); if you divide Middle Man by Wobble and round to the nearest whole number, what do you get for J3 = 63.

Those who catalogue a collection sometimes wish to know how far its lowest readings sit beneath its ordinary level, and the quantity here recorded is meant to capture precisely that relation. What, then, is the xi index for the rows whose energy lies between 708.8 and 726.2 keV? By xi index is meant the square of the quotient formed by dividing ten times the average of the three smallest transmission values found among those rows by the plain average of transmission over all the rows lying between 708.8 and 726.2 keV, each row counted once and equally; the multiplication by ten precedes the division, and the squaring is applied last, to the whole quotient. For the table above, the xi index 98.2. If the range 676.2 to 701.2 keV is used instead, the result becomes 95.7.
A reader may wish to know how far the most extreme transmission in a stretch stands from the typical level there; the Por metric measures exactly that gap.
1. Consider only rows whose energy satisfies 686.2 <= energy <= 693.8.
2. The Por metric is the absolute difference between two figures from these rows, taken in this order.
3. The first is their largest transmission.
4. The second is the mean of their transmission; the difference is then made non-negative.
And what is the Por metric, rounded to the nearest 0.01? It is 0.05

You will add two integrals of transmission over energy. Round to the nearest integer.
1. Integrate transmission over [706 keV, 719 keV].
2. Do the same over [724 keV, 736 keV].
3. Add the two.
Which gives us 463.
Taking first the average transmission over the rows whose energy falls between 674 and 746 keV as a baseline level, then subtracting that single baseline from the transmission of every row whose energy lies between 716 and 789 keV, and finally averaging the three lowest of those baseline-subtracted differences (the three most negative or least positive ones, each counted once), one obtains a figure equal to -0.89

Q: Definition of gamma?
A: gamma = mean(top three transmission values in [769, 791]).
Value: 19.1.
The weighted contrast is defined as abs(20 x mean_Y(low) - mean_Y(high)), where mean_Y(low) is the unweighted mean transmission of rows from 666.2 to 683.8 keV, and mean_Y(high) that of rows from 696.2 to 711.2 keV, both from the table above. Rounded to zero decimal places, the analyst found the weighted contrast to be 359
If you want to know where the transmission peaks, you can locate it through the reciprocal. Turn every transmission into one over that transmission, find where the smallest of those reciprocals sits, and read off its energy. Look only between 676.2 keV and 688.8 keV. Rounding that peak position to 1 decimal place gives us 677.5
